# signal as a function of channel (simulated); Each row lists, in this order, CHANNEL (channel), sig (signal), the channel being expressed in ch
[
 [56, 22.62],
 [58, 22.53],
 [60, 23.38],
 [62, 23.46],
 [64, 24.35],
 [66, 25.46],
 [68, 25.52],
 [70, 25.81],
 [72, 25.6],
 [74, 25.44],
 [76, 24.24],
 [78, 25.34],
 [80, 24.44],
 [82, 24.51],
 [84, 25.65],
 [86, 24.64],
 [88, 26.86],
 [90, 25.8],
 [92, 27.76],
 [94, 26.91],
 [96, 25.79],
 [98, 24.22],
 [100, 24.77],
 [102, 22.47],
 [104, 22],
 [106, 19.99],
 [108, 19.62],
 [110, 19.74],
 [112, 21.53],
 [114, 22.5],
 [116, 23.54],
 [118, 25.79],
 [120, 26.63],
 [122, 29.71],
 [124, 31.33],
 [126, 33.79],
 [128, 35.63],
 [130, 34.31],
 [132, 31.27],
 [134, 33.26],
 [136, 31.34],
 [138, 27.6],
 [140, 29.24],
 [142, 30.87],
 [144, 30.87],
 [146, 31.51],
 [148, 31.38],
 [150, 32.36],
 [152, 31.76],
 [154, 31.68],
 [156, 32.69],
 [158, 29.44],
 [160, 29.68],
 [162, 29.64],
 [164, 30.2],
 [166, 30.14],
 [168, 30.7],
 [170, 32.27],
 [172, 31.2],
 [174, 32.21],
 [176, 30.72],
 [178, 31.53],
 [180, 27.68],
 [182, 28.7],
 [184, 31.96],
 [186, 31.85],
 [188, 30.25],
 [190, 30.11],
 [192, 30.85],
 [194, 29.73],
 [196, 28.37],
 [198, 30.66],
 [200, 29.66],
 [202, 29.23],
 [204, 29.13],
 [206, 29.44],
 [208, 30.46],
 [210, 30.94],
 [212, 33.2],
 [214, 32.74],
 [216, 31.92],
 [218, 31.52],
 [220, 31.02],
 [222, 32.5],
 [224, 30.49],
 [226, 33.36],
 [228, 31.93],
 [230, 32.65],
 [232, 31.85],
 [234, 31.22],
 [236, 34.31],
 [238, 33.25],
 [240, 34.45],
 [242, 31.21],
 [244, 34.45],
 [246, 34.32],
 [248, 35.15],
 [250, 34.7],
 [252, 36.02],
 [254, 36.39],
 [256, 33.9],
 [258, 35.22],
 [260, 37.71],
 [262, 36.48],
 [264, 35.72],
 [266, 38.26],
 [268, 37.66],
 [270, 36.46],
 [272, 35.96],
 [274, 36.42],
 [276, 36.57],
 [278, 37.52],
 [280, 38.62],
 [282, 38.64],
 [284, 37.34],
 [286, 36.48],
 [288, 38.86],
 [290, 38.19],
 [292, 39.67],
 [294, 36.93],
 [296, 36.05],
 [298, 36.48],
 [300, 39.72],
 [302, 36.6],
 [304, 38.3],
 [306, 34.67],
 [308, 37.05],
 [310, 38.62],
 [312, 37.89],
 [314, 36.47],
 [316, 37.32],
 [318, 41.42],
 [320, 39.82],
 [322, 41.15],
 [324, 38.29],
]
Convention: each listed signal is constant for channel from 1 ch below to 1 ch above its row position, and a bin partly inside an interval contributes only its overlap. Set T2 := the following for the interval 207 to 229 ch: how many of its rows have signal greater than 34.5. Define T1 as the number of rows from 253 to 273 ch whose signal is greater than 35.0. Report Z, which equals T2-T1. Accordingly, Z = -9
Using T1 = 9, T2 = 0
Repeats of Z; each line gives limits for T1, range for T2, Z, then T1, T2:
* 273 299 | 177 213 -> -13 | 13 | 0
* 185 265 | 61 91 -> -7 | 7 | 0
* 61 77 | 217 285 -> 18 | 0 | 18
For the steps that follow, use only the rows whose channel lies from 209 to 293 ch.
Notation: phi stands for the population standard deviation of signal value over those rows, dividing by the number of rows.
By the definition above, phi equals 2.56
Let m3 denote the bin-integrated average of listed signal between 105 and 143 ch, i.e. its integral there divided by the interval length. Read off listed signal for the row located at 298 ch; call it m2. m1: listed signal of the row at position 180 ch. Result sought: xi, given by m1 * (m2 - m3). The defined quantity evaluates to 241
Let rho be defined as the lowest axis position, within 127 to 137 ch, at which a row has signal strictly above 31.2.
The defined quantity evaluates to 128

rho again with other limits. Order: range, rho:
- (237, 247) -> 238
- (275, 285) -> 276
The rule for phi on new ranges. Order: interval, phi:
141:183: 1.25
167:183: 1.53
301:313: 1.32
